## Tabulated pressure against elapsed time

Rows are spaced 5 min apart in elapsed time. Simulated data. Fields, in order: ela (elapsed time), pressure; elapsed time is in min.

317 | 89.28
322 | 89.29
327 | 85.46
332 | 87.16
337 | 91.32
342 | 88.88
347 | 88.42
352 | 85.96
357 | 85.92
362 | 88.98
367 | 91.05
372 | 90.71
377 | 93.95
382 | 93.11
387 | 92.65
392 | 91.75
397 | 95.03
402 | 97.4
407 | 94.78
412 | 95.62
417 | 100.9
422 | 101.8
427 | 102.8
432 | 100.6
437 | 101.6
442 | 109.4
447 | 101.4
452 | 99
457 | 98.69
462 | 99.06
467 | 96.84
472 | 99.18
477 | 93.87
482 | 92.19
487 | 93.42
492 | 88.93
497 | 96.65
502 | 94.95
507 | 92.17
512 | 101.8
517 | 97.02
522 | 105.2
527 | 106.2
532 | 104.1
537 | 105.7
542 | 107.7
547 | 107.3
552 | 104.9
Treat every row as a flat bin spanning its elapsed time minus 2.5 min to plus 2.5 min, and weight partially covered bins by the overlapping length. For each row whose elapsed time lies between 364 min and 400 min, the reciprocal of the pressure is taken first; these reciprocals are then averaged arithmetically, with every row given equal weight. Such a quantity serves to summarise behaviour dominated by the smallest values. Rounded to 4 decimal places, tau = 0.0108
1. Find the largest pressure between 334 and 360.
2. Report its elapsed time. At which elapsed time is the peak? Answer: 337 min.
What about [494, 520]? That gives 512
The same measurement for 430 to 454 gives 442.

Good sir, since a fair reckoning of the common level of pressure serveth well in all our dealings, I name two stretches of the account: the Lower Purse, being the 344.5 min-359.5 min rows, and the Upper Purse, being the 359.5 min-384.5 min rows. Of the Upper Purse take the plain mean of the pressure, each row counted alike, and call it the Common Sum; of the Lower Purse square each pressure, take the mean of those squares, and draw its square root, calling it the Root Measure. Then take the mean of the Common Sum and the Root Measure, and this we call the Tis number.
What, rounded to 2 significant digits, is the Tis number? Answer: 89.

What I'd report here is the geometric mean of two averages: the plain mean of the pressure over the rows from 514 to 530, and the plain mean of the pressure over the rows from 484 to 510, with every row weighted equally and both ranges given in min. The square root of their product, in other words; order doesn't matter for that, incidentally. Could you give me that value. 98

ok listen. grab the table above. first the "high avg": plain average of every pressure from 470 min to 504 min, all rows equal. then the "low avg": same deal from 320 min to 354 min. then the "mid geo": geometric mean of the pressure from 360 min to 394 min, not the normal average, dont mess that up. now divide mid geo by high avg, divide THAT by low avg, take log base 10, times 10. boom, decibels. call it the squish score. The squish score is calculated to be -19.6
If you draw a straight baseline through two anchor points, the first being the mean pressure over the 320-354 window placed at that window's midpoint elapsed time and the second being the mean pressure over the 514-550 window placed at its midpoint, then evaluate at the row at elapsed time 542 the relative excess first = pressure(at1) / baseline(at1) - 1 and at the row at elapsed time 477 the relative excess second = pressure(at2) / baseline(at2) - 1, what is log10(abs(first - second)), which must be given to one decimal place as -1.1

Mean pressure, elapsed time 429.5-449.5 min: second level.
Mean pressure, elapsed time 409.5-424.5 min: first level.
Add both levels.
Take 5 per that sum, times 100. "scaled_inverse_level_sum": 2.47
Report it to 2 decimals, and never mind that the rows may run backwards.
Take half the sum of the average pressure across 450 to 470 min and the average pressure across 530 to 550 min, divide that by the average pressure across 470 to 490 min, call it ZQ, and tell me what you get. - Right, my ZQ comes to 1.08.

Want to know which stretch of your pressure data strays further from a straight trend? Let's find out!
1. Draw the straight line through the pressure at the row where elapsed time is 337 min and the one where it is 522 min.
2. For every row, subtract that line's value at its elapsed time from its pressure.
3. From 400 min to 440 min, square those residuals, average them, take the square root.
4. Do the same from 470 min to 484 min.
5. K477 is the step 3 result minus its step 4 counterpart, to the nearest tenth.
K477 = -4.5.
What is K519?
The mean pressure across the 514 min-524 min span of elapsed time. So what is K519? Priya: 101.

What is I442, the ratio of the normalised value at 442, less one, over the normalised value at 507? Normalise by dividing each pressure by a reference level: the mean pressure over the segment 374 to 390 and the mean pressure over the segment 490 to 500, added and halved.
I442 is 0.18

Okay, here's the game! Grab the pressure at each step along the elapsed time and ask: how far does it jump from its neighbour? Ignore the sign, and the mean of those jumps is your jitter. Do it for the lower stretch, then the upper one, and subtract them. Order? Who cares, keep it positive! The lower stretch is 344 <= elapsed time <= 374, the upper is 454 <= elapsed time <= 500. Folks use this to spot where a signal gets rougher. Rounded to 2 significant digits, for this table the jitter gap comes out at 1.6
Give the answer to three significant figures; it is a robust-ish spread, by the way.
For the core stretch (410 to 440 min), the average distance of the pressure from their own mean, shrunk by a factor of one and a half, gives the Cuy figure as 1.10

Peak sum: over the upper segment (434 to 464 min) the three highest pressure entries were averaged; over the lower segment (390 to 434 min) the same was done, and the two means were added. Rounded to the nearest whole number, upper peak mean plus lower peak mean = 206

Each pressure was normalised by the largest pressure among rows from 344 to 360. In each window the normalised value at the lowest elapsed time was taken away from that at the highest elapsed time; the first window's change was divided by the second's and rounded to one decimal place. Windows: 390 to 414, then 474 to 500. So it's 1.4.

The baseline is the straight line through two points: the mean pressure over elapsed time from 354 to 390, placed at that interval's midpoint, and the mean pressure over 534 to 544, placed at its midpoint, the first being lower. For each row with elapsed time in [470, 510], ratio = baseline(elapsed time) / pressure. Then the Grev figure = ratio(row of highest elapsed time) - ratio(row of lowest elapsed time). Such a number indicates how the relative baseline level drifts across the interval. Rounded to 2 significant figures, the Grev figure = 0.11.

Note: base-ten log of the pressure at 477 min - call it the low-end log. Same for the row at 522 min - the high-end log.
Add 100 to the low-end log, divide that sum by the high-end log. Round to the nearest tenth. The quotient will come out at 50.4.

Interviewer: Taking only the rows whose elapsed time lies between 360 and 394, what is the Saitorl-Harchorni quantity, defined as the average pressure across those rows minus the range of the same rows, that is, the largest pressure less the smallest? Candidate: 87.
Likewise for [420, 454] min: 92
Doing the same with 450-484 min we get 90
